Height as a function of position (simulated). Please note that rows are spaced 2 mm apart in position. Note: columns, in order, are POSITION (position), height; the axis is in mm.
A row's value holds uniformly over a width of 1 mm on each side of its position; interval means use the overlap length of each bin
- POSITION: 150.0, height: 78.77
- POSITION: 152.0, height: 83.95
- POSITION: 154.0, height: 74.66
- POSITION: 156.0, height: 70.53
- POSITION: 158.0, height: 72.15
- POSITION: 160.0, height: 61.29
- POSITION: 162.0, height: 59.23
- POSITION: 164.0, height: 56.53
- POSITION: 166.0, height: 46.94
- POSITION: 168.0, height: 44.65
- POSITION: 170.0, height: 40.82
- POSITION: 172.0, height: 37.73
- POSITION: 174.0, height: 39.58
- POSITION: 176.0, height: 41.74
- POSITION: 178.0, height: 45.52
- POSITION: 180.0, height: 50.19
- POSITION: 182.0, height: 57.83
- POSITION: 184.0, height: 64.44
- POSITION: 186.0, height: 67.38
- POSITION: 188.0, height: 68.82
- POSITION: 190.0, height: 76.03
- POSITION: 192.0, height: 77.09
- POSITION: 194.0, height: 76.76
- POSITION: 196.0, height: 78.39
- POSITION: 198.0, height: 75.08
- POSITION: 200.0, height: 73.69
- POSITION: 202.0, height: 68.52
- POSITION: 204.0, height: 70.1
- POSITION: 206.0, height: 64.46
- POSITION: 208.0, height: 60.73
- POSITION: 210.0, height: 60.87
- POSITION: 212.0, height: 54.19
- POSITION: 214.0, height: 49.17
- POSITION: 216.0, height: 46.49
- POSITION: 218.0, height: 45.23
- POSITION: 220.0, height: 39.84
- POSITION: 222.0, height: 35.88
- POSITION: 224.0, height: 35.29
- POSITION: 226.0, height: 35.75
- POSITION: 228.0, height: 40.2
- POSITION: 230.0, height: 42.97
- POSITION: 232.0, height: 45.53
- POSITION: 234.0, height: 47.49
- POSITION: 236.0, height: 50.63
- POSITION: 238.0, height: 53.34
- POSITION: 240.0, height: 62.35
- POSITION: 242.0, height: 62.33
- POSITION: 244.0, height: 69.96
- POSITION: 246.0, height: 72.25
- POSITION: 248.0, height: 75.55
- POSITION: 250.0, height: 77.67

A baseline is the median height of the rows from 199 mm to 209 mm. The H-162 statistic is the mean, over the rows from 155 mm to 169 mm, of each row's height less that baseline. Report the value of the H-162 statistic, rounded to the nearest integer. -10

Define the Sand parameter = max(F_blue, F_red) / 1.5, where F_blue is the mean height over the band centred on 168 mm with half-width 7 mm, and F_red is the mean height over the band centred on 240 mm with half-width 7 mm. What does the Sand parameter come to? 40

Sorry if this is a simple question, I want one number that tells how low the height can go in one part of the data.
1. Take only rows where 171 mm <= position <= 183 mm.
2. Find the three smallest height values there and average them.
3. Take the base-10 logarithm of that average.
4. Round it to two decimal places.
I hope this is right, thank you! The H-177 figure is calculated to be 1.60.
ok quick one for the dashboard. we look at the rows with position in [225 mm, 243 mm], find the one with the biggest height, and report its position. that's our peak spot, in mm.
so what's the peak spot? 240.0 mm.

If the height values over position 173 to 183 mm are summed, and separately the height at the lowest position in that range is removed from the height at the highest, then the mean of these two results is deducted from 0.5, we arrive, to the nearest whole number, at -126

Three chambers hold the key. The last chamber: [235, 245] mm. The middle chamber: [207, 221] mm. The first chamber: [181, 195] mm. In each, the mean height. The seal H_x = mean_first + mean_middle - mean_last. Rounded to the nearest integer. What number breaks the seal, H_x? 61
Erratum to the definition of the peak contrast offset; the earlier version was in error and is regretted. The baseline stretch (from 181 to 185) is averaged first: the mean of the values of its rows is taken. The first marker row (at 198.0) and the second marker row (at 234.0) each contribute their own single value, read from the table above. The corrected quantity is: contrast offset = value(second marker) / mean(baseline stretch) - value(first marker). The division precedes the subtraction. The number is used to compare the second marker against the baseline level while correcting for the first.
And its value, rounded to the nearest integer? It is -74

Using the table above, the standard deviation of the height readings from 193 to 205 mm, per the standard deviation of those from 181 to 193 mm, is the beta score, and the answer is 0.5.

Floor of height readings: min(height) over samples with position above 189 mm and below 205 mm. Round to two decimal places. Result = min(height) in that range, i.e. 68.52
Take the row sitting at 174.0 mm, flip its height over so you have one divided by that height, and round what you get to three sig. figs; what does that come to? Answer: 0.0253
